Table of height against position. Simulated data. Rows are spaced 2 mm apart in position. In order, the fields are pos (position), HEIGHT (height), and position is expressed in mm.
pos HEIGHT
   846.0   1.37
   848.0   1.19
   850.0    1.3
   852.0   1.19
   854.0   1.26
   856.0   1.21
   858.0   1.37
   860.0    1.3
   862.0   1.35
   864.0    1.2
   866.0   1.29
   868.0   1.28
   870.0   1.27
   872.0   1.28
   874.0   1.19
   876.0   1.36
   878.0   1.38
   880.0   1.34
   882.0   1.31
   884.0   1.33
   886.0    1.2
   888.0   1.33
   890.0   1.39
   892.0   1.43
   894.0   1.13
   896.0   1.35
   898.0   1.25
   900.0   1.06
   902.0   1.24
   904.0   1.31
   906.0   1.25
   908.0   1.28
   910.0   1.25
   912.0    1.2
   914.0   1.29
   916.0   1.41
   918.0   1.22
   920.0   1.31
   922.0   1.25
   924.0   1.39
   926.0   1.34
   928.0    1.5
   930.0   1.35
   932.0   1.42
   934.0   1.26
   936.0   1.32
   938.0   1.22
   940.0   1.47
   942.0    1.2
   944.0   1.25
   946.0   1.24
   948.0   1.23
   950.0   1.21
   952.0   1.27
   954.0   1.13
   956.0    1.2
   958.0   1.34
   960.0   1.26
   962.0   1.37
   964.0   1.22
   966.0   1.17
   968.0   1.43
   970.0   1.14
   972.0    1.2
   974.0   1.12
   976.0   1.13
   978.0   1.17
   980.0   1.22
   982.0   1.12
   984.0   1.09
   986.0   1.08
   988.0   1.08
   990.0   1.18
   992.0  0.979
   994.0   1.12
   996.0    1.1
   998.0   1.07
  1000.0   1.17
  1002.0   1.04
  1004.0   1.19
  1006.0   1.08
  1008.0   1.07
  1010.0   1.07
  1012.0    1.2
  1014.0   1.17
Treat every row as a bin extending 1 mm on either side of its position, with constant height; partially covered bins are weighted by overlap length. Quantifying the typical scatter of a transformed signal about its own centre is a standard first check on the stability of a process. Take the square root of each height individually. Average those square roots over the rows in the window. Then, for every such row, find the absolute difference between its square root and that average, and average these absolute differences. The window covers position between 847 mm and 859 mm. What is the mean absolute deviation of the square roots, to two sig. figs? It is 0.025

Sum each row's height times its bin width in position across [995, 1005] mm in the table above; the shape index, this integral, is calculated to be 11.1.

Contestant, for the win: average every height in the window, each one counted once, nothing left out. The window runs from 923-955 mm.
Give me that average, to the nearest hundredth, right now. 1.30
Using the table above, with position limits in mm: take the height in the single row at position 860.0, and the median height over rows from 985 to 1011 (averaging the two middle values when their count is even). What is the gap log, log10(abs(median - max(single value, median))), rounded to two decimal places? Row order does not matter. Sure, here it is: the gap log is -0.66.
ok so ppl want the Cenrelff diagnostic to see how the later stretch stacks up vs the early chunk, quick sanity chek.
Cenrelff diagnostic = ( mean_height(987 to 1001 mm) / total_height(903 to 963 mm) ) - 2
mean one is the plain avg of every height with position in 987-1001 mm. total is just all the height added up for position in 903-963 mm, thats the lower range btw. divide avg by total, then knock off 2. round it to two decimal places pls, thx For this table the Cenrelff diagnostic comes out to -1.97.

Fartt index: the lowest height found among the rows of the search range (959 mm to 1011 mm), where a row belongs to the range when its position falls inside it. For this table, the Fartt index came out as 0.979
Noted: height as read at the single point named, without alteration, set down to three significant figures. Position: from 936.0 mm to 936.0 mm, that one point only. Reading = 1.32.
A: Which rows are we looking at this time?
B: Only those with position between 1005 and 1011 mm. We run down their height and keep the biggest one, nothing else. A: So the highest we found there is 1.08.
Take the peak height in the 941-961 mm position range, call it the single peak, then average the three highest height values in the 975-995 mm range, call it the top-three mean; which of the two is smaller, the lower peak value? 1.19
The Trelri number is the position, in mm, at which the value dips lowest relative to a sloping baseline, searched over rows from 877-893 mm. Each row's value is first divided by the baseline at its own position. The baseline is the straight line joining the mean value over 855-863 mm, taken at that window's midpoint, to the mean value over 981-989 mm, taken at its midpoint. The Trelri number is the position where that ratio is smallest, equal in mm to 886.0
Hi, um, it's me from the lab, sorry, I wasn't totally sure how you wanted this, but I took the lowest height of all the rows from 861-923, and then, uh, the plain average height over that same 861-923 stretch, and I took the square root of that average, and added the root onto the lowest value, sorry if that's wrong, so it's 2.19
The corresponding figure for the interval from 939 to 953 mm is 2.33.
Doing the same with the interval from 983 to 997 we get 2.02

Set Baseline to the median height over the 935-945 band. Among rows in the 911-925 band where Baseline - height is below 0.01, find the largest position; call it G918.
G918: 924.0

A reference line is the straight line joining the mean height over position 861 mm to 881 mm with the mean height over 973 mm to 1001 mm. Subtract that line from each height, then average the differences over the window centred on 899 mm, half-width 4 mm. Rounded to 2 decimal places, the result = -0.03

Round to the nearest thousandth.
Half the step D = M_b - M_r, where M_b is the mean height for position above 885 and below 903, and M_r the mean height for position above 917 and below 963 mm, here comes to -0.015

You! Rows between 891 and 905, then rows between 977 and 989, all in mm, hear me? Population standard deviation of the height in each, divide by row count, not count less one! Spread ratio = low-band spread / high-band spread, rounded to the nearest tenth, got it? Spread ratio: 2.3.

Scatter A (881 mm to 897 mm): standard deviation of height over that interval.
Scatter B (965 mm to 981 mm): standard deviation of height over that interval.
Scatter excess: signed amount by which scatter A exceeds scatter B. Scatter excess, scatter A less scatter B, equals -0.002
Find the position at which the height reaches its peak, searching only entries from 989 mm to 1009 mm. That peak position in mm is 1004.0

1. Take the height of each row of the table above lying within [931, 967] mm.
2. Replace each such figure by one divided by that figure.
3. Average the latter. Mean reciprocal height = 0.794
